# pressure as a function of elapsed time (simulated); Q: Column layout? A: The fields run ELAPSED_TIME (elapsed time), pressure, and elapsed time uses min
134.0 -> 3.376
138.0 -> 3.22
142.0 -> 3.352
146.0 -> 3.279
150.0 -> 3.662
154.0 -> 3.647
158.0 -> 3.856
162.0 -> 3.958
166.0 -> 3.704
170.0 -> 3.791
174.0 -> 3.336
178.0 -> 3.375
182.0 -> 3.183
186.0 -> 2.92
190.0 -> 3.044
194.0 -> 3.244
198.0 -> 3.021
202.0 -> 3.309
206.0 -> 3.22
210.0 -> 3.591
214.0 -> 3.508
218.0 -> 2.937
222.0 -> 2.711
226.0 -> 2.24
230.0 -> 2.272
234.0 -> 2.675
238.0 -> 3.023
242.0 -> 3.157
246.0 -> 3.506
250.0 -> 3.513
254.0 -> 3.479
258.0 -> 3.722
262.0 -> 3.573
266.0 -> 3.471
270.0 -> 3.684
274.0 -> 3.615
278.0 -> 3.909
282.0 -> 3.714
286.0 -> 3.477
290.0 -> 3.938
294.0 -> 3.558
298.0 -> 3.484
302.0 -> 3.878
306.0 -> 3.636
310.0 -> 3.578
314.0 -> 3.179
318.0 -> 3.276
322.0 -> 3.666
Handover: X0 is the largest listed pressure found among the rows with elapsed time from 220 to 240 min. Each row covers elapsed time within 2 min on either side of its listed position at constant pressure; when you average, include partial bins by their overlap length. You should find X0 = 3.023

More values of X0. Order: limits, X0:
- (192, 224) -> 3.591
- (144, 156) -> 3.662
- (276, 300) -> 3.938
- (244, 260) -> 3.722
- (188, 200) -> 3.244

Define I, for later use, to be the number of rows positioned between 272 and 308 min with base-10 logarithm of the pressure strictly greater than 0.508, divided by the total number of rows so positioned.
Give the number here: 1.0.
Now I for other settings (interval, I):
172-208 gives 0.4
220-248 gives 0.1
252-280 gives 1.0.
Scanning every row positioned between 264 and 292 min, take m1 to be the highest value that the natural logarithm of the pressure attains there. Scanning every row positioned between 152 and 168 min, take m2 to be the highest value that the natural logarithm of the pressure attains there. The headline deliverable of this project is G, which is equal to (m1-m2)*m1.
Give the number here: -0.01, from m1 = 1.37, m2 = 1.38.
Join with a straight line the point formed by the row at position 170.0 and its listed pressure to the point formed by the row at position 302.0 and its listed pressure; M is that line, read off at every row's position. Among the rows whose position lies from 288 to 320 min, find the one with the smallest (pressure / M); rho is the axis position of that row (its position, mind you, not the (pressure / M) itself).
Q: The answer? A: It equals 314.0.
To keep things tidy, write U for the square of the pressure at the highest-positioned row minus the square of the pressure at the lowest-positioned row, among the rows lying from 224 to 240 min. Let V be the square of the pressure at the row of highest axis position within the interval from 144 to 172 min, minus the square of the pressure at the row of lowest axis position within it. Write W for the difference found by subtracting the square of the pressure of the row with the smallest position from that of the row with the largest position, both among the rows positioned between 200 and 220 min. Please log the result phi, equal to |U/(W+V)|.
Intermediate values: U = 4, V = 4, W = -2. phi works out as 3.18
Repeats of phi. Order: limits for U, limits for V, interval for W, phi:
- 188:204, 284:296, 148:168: 1.91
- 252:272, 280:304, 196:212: 0.29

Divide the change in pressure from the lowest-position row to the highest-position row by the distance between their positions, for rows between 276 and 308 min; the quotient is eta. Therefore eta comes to -0.010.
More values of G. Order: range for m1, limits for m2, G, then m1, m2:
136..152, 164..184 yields -0.04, 1.30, 1.33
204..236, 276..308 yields -0.12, 1.28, 1.37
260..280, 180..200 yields 0.25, 1.36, 1.18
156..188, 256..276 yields 0.08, 1.38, 1.31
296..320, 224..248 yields 0.14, 1.36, 1.25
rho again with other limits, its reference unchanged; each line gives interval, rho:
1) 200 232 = 226.0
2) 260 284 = 266.0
